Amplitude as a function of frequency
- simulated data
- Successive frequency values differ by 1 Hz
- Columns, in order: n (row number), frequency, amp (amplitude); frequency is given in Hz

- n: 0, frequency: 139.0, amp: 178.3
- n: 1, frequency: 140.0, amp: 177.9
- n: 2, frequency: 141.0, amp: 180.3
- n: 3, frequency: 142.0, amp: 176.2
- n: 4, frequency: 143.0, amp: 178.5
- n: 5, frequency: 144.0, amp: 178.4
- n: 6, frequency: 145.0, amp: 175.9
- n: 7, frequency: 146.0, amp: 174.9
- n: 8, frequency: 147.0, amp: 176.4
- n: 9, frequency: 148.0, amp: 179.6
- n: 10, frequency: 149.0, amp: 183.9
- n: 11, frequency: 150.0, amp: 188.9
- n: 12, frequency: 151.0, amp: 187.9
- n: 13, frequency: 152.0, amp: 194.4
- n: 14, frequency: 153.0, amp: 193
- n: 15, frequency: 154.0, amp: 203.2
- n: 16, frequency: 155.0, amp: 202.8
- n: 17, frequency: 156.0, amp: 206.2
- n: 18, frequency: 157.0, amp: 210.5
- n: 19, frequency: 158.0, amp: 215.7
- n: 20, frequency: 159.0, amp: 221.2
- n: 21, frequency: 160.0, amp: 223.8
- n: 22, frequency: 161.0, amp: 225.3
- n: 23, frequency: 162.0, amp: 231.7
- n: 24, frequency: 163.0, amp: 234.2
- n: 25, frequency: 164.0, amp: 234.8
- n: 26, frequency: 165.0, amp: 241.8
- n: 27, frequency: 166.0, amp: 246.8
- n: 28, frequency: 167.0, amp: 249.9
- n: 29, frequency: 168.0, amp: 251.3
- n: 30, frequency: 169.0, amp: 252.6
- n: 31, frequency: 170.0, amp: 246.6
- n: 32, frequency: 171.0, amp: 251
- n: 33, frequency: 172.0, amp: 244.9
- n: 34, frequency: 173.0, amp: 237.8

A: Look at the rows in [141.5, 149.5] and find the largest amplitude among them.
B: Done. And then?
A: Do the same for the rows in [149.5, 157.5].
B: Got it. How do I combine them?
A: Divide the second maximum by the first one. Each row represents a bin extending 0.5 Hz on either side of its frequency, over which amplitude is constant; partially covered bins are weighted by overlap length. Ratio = 1.14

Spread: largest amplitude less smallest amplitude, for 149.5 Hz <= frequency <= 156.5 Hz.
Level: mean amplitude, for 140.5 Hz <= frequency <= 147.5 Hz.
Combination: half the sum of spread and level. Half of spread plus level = 98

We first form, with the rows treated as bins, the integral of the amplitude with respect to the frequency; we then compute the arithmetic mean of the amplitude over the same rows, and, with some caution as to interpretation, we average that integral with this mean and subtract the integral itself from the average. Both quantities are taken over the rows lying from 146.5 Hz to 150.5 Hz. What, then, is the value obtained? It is -273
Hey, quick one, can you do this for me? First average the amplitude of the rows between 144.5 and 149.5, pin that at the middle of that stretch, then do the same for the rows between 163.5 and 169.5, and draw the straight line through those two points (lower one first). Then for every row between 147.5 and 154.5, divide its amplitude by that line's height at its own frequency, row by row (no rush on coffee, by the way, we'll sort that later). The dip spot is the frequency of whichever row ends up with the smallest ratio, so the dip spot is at 153.0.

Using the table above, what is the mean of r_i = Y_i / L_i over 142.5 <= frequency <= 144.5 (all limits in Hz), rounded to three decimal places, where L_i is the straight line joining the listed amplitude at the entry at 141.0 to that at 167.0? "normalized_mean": 0.954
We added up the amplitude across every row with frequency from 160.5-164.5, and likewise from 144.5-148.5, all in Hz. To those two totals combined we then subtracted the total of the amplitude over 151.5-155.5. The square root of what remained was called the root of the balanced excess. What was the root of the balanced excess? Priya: 29.0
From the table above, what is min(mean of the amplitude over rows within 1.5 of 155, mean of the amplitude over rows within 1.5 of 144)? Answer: 178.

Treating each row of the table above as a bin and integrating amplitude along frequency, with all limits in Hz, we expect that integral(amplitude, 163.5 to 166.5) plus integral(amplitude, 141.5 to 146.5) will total 1607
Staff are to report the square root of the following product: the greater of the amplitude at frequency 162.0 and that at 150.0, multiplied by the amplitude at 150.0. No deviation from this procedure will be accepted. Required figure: 209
